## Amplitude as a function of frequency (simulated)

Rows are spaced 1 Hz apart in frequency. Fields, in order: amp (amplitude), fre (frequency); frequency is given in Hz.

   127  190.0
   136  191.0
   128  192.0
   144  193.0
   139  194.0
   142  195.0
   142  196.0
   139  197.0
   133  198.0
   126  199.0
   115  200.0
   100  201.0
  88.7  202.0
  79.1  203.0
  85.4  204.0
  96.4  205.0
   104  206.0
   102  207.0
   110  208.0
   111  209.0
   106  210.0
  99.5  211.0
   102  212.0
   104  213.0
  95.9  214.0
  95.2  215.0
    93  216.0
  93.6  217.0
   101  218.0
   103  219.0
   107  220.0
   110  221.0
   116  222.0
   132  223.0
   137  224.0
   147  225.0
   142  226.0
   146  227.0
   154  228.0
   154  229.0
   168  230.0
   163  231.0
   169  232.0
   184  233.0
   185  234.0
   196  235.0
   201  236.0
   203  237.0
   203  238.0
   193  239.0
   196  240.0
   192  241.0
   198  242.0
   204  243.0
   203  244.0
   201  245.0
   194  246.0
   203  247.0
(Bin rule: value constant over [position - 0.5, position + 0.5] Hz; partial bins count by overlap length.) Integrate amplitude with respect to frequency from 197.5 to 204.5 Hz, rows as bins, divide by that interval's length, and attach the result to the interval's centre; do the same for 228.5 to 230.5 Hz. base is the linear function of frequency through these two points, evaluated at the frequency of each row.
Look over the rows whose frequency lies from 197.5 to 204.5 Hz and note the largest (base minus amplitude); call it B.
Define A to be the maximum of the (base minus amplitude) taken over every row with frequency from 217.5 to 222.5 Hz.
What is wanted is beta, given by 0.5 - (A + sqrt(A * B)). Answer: -69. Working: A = 37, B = 29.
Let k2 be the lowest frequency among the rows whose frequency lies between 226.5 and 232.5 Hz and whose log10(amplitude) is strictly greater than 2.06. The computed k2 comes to 227.0 Hz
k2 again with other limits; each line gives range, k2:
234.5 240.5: 235.0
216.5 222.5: 222.0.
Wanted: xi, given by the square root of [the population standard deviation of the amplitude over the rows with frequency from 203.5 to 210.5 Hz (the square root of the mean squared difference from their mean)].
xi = 2.9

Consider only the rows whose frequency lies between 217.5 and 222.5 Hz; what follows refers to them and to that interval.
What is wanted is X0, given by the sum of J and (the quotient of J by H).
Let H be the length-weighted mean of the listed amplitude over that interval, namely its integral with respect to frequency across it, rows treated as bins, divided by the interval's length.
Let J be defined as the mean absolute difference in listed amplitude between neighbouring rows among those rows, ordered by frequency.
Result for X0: 3.8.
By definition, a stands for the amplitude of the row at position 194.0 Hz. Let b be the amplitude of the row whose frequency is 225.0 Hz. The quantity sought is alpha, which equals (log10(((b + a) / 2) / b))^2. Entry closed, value 0.0001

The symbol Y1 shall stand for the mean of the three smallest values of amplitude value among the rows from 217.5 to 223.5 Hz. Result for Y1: 104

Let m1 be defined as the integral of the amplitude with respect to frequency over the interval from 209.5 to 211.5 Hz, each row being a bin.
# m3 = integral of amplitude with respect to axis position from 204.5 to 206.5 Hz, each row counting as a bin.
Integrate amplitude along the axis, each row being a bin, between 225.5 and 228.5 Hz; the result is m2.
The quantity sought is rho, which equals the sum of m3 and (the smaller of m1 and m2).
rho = 406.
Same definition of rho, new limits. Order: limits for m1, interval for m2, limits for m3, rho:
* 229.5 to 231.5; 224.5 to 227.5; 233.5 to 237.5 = 1116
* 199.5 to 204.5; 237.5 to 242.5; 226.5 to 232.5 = 1422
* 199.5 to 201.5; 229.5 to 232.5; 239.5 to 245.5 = 1409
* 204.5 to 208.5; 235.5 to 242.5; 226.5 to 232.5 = 1366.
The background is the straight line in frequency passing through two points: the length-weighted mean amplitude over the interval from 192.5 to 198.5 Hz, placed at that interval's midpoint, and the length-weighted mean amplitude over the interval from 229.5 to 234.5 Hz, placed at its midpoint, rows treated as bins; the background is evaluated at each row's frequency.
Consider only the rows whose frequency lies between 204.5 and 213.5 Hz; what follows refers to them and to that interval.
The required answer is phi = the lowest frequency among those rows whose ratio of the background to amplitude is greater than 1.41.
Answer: 205.0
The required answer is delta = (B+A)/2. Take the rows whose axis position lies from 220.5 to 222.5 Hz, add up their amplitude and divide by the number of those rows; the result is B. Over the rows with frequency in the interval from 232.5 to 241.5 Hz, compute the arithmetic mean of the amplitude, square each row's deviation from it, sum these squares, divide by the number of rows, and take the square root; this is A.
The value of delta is 60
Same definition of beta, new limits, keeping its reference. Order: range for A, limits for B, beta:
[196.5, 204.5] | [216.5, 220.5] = -63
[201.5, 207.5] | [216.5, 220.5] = -63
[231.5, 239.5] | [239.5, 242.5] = -1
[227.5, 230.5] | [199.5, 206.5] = -19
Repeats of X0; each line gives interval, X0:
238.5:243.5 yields 4.8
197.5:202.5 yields 11.2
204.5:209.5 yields 4.7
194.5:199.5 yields 4.0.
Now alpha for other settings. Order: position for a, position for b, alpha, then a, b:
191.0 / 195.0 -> 0.0001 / 136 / 142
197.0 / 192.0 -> 0.0003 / 139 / 128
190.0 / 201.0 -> 0.0030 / 127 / 100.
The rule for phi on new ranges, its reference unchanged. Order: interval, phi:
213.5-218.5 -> 214.0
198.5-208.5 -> 201.0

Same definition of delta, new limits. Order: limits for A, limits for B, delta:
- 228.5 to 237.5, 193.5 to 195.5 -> 79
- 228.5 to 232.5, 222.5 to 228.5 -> 74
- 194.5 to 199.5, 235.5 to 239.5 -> 103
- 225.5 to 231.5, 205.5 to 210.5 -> 58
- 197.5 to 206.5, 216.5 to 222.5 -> 61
